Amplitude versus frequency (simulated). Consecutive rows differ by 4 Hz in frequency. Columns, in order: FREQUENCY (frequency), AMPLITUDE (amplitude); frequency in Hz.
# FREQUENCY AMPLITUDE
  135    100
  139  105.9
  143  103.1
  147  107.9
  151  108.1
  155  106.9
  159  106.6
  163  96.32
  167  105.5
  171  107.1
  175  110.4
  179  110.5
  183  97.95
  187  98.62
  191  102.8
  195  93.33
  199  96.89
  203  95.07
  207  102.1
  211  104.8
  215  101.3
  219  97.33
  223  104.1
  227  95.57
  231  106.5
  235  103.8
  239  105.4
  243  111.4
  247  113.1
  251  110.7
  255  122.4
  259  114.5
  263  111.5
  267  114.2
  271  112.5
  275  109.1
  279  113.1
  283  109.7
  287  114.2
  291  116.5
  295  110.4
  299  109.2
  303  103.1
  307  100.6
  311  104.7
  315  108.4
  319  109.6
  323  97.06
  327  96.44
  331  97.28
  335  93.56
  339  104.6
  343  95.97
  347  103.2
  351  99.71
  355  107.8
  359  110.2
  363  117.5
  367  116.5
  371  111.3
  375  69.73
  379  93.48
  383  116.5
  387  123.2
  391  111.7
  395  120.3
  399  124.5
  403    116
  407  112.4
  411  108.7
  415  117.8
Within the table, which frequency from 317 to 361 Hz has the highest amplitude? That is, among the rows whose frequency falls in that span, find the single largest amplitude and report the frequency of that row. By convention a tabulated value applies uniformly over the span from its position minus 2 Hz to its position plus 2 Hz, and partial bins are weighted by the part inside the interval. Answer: 359 Hz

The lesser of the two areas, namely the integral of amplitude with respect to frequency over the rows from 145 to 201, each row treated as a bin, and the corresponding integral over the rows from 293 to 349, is 5736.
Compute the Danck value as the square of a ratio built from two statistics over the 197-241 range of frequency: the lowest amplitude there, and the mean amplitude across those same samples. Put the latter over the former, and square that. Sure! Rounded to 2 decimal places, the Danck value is 1.13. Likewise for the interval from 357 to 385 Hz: 2.27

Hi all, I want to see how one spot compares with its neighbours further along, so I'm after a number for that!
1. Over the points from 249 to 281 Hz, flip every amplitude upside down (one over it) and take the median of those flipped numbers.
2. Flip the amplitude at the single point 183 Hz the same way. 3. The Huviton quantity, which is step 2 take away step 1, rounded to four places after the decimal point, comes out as 0.0013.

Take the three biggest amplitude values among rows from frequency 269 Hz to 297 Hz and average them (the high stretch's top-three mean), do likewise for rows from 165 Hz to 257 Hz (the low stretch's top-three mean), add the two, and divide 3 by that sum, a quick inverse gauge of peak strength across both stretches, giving 0.0130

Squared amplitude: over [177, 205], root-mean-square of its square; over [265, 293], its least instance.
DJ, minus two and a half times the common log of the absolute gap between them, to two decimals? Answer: -8.23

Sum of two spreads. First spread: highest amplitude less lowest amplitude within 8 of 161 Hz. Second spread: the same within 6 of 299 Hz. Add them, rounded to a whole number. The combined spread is 18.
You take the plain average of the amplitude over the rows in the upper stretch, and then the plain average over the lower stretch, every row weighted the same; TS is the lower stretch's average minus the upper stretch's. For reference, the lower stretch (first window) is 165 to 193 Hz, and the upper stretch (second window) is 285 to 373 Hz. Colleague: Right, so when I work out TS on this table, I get -1.1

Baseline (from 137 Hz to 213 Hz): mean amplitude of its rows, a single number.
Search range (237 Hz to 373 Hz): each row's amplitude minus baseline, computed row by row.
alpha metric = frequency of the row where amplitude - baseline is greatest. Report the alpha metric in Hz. 255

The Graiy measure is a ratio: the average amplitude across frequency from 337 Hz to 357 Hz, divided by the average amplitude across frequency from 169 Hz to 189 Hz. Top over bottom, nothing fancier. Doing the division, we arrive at 0.97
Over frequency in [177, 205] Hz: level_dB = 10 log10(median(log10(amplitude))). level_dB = 2.99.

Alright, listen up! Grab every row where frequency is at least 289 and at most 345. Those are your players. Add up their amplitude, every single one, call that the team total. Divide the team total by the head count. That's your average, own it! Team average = 103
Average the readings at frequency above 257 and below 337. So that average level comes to 107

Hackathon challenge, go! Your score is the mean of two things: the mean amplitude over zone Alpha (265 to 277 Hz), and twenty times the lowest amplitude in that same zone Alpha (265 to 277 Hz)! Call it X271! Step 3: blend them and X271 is 1147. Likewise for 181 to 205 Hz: 982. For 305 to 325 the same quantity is 1023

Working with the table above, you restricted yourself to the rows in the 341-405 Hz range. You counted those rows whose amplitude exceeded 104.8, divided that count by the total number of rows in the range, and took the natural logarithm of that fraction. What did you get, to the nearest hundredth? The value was -0.37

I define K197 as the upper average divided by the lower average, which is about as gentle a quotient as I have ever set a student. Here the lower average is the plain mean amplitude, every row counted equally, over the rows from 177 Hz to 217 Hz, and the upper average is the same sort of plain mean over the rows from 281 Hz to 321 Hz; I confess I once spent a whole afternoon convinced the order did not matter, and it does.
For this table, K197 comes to 1.08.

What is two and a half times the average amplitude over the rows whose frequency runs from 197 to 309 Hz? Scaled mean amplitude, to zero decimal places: 269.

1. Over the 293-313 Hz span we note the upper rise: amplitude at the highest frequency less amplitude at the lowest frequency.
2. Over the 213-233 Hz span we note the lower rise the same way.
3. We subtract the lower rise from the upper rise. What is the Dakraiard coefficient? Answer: -11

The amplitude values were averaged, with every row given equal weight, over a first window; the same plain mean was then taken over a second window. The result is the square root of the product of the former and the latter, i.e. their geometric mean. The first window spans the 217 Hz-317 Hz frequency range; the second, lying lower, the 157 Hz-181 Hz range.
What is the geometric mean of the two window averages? 107.5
